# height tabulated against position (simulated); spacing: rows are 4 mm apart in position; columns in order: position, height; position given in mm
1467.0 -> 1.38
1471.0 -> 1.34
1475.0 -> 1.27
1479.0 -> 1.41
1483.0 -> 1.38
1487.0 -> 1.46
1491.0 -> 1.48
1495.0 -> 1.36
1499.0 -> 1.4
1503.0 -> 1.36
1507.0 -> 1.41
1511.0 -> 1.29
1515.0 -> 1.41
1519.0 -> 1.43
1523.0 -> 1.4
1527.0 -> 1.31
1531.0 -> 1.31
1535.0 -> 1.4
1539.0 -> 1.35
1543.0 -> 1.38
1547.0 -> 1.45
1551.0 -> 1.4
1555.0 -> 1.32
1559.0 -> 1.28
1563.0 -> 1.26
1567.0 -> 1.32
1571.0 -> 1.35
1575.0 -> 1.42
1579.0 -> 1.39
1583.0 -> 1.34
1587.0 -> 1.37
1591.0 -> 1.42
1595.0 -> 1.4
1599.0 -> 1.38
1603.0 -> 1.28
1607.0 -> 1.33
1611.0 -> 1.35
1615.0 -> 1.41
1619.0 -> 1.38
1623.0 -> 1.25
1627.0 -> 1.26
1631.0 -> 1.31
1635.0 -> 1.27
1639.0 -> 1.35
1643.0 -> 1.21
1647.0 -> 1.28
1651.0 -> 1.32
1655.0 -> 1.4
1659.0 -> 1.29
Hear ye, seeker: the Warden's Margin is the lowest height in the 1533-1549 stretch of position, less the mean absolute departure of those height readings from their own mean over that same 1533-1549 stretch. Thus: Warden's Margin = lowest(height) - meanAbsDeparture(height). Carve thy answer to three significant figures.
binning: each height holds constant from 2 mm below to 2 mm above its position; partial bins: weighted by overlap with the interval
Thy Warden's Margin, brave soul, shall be 1.32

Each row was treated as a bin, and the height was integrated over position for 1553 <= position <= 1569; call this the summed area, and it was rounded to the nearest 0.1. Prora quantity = 20.7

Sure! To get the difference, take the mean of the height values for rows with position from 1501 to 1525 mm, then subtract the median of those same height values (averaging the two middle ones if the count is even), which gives -0.022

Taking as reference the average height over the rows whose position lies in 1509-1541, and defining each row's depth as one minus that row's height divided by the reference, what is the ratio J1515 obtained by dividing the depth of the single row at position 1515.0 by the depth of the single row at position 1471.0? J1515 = -2.1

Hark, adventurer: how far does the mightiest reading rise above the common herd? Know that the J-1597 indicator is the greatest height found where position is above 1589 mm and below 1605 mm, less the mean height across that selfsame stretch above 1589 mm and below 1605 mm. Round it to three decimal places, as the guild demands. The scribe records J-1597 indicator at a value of 0.050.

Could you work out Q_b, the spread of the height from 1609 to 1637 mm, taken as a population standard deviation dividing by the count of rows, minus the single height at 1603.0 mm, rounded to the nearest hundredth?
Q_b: -1.22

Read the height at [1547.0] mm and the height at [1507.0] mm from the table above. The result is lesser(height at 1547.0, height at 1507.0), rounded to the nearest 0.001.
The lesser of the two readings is 1.410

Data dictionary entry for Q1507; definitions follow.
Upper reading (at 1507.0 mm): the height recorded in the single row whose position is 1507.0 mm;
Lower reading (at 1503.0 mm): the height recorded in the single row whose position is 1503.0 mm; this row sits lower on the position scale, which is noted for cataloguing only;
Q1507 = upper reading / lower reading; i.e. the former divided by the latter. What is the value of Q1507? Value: 1.04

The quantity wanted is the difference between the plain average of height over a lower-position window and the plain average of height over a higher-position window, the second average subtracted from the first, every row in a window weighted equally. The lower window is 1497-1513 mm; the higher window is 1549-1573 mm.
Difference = 0.04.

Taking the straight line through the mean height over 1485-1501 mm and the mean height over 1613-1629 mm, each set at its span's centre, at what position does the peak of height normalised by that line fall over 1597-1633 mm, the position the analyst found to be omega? 1615.0 mm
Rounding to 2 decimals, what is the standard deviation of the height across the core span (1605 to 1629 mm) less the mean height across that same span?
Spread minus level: -1.27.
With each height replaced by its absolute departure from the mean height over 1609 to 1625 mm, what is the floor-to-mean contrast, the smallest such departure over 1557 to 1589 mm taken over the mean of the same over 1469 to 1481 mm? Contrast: 0.051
